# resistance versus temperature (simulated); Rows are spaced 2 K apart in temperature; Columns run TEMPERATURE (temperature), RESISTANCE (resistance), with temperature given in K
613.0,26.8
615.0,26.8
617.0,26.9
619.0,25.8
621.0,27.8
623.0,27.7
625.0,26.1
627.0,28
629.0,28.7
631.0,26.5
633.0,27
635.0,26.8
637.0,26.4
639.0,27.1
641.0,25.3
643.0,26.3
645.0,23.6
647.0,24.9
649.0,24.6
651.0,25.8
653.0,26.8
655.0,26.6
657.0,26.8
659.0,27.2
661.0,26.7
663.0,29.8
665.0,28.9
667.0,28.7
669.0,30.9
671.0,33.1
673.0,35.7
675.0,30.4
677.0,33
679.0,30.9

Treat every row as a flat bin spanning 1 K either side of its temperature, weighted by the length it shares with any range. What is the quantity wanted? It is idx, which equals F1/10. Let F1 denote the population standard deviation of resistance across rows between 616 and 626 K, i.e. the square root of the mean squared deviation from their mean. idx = 0.08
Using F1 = 0.8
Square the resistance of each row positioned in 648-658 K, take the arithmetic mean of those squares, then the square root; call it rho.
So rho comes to 26.1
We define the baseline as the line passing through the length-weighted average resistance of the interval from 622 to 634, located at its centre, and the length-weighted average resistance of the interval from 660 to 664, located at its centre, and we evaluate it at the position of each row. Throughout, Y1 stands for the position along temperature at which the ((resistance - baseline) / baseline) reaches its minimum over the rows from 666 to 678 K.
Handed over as 667.0 K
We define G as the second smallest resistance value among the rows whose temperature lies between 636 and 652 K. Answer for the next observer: 24.6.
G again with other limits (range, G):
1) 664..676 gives 28.9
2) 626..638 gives 26.5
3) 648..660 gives 25.8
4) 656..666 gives 26.8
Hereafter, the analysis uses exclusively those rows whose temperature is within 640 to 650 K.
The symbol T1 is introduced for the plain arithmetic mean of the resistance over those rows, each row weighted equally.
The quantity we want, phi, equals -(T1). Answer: -24.9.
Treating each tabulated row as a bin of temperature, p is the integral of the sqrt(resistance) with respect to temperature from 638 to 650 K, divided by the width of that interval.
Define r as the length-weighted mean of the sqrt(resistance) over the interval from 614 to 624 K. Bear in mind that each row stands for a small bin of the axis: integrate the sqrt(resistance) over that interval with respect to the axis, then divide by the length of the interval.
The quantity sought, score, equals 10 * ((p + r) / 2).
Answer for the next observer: 51.1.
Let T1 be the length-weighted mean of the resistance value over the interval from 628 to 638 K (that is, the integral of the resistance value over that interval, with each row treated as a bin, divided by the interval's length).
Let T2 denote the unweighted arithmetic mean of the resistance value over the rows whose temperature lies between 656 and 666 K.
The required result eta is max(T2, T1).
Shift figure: 27.9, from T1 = 27.1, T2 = 27.9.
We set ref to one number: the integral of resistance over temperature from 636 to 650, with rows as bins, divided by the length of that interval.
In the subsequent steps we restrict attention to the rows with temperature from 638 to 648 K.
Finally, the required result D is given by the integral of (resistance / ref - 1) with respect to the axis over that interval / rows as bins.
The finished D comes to 0.0 K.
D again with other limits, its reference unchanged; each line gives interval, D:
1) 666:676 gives 2.5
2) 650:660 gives 0.5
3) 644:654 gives -0.1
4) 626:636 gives 0.8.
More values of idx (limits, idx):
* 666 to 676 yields 0.24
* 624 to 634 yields 0.10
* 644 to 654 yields 0.11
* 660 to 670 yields 0.14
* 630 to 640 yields 0.03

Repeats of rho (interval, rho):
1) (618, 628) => 27.1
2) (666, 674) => 32.2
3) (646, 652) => 25.1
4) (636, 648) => 25.6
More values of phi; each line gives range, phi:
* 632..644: -26.5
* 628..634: -27.4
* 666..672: -30.9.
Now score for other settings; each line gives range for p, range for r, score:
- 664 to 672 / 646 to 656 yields 52.9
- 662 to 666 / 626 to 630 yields 53.7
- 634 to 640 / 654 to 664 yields 52.0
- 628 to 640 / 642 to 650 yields 50.9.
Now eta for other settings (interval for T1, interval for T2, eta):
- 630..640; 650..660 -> 26.8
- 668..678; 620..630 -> 32.6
